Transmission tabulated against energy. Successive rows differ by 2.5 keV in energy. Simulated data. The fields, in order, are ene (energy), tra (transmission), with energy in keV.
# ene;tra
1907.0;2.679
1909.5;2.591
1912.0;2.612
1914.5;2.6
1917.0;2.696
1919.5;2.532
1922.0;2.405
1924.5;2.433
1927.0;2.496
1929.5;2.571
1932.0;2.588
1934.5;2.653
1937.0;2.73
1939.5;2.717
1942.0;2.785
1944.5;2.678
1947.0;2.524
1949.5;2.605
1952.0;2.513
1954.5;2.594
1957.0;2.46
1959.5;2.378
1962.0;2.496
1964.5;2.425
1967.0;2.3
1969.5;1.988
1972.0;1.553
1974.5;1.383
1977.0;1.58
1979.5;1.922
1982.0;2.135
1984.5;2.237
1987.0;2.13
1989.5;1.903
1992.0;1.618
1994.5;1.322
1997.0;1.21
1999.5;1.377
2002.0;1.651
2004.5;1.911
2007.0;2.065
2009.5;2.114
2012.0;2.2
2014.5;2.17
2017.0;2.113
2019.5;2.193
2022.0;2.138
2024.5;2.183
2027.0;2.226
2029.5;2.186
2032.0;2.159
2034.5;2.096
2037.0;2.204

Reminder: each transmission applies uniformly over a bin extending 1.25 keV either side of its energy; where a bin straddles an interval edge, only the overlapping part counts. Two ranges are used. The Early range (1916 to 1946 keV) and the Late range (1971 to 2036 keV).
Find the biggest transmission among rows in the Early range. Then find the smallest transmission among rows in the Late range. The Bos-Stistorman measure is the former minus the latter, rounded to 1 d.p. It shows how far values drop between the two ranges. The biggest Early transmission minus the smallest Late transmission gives 1.6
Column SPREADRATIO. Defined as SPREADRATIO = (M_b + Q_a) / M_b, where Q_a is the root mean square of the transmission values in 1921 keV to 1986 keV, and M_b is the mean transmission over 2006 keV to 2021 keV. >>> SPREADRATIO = 2.11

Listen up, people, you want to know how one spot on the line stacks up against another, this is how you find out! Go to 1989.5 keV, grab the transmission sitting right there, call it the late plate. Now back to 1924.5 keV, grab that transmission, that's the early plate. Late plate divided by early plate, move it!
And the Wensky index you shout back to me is 0.78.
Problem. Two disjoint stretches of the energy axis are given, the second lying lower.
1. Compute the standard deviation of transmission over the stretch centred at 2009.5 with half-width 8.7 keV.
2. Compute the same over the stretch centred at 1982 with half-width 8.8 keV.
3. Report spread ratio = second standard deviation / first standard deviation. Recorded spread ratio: 1.6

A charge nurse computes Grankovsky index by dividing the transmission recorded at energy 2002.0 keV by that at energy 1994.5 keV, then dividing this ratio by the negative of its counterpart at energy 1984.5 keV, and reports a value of -0.558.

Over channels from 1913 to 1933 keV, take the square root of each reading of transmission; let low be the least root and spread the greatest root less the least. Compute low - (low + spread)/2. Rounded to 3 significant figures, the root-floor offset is 0.730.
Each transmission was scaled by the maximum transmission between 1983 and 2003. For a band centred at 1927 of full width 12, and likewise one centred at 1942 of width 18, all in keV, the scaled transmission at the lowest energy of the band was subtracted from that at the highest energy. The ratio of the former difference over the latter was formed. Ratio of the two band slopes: -3.8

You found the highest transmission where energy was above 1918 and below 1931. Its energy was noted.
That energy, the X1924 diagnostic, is 1929.5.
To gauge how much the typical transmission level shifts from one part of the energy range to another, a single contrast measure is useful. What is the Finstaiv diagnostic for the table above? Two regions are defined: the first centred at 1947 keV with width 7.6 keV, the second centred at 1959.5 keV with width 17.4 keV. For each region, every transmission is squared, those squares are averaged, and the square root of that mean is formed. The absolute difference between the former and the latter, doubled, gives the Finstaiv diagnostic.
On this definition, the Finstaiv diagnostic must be 0.3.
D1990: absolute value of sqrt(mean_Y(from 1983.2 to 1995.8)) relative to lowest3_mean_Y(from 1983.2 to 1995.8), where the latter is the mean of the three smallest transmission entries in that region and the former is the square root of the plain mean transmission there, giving 0.84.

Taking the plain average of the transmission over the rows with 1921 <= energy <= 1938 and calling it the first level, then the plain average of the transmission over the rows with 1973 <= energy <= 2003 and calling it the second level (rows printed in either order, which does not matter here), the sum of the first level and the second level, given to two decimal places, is 4.26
